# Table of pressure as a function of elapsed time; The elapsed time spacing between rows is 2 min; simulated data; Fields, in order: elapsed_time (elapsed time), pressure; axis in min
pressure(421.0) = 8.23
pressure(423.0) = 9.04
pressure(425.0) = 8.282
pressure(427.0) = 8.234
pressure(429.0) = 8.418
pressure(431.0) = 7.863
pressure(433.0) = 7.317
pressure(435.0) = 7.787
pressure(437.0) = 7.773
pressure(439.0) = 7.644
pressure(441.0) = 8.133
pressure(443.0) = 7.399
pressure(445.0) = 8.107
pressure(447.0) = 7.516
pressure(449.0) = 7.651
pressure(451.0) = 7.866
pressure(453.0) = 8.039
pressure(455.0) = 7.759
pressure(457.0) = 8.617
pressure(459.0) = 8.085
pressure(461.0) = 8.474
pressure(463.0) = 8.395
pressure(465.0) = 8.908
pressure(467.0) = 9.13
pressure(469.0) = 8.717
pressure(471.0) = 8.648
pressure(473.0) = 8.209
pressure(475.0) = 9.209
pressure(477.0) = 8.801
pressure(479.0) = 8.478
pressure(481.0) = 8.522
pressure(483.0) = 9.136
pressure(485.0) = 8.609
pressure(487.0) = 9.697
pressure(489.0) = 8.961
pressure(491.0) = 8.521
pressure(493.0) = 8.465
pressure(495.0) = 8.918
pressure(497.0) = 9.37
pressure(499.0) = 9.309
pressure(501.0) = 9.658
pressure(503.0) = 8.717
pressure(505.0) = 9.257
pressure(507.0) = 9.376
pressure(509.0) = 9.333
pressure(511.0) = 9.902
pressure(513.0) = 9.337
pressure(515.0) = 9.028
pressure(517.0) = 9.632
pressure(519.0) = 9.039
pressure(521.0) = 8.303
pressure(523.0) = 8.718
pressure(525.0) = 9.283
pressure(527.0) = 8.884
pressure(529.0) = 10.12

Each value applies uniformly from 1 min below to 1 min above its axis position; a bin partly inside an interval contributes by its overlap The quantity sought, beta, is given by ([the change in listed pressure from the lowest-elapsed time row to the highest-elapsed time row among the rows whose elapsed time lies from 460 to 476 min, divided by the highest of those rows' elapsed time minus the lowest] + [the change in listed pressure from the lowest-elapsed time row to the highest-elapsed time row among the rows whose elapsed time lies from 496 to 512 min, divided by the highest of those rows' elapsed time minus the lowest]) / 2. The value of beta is 0.05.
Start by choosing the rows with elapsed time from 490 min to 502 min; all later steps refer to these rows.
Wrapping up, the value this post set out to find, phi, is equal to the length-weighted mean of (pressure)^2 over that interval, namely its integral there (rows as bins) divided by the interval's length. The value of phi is 82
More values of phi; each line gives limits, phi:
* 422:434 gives 67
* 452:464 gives 68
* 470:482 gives 75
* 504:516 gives 88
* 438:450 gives 60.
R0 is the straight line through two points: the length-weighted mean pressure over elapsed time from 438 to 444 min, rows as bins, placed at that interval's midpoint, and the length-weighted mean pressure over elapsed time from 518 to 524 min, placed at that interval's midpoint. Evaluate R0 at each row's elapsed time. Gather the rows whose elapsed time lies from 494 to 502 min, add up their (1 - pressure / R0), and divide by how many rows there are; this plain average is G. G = -0.11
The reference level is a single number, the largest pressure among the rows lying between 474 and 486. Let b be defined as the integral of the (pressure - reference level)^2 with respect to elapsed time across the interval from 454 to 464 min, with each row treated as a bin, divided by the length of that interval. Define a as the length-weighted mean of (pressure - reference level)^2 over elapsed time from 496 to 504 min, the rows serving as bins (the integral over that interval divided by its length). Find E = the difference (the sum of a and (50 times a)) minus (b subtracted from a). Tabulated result 7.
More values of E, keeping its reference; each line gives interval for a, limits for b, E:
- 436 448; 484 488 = 109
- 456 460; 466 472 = 41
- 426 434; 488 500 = 87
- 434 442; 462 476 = 96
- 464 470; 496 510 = 6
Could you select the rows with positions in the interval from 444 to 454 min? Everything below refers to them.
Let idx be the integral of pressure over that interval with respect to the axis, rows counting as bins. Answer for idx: 78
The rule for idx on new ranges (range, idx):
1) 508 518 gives 94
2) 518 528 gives 88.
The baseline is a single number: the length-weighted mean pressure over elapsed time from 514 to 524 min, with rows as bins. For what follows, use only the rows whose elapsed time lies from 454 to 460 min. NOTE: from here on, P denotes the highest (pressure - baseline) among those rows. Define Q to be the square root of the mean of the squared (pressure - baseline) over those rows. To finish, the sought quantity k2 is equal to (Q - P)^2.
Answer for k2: 1.42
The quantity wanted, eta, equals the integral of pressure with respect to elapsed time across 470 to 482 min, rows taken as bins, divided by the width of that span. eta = 8.6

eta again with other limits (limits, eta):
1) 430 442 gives 7.8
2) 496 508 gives 9.3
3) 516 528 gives 9.0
